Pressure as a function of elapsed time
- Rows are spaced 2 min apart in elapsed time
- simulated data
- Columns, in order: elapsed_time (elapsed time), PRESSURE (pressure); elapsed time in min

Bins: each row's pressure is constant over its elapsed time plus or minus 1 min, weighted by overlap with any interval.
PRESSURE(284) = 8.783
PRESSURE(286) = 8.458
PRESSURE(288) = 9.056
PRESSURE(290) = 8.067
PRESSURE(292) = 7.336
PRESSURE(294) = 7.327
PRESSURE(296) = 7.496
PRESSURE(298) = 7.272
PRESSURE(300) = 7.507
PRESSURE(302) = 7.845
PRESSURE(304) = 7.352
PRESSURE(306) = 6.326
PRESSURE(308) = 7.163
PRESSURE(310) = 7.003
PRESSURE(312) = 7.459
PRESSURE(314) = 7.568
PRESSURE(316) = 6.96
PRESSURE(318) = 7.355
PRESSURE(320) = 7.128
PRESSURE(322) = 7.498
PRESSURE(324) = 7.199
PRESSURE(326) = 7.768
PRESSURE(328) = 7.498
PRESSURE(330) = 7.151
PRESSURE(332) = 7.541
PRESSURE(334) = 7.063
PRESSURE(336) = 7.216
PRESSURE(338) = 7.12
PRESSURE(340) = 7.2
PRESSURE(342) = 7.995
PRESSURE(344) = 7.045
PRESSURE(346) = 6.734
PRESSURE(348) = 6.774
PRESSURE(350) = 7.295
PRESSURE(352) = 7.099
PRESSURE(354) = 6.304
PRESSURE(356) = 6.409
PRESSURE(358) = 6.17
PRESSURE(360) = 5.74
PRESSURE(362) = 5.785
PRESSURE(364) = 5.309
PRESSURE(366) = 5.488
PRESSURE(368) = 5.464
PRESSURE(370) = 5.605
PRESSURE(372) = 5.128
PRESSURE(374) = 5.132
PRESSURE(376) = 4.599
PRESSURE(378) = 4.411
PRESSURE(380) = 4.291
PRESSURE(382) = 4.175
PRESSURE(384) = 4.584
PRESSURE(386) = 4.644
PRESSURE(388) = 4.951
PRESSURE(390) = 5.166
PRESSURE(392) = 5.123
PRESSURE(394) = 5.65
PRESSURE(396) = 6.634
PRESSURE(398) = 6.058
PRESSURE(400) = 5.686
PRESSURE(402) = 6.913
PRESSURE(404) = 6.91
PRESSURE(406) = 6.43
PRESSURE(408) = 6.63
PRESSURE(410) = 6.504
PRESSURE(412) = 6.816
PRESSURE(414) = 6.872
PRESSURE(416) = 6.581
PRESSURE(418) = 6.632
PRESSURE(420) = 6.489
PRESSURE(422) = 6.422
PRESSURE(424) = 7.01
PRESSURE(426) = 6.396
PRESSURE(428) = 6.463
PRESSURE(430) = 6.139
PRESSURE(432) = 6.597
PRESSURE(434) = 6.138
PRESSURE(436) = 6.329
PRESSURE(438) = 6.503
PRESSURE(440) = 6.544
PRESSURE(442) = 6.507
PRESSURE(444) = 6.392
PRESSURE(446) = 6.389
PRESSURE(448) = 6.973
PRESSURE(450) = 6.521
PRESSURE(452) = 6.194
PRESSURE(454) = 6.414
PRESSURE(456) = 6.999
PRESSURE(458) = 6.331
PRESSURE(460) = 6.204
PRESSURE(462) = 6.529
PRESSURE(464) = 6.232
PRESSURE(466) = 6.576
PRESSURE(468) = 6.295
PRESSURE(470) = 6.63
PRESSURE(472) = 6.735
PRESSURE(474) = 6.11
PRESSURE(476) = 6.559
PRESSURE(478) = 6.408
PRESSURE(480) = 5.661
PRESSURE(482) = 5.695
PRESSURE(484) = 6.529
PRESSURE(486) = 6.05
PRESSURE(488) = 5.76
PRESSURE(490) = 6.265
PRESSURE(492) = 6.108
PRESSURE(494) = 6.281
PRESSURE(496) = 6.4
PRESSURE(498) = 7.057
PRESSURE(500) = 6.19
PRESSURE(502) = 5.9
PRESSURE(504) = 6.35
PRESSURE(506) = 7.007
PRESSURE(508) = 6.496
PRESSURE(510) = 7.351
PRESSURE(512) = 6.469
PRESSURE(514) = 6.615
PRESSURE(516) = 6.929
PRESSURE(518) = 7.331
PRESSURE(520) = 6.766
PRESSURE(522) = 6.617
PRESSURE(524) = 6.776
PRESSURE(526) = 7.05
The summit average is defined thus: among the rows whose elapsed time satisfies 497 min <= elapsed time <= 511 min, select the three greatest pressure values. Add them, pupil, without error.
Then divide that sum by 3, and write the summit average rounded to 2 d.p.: 7.14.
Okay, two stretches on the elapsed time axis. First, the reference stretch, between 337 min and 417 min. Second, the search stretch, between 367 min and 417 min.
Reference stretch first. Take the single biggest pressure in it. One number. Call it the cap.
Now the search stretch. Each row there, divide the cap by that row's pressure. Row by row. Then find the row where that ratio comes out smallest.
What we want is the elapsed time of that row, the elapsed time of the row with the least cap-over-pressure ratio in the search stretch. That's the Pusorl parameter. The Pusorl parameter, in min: 402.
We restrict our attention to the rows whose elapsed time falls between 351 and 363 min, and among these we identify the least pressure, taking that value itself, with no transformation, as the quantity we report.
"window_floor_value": 5.74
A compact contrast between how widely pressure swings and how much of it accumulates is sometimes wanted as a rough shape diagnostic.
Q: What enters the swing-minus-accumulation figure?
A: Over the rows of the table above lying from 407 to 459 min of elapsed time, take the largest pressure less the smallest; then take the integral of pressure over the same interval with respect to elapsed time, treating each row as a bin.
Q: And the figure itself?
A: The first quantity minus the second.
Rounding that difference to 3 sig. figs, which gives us -339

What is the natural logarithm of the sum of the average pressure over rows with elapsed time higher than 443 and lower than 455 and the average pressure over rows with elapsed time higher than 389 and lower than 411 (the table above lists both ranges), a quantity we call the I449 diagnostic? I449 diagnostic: 2.54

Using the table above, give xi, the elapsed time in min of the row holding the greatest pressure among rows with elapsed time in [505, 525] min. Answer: 510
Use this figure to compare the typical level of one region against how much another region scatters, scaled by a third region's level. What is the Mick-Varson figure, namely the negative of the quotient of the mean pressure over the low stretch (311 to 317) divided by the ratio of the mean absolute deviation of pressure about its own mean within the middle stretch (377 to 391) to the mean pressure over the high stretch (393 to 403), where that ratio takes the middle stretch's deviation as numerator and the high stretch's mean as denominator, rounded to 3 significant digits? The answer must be -167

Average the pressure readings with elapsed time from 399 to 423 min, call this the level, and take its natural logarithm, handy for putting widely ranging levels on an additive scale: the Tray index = 1.88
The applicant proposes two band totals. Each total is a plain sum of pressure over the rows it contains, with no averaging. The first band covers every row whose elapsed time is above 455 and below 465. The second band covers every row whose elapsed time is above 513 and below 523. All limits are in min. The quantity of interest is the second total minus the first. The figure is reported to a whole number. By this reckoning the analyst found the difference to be 2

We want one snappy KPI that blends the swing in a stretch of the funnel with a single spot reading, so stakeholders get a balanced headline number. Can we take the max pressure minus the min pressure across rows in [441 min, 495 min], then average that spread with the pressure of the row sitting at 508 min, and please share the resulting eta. 3.9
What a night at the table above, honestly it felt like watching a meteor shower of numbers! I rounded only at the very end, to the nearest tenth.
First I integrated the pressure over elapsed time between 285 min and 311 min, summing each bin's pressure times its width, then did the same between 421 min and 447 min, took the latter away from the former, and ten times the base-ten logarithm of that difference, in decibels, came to 14.6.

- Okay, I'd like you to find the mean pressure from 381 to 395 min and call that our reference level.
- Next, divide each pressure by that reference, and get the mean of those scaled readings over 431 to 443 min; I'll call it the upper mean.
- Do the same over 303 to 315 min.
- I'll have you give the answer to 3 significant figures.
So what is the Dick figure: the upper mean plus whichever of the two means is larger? 2.77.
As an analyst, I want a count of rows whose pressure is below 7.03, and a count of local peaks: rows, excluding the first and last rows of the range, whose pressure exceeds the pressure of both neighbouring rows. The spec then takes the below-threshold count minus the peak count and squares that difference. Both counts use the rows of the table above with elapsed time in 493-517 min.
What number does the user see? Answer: 49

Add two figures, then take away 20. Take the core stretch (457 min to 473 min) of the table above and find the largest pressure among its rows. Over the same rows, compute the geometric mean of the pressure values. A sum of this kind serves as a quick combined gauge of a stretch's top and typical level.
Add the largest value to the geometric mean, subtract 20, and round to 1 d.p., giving -6.8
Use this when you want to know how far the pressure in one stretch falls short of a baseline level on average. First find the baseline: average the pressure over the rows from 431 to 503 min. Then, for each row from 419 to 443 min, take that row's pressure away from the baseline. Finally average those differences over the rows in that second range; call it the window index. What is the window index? -0.10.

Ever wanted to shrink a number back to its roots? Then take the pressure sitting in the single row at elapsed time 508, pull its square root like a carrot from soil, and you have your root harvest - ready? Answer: 2.55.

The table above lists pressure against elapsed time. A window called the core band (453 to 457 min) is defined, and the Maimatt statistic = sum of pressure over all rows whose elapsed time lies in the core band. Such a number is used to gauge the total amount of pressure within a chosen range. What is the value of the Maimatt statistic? 13.4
